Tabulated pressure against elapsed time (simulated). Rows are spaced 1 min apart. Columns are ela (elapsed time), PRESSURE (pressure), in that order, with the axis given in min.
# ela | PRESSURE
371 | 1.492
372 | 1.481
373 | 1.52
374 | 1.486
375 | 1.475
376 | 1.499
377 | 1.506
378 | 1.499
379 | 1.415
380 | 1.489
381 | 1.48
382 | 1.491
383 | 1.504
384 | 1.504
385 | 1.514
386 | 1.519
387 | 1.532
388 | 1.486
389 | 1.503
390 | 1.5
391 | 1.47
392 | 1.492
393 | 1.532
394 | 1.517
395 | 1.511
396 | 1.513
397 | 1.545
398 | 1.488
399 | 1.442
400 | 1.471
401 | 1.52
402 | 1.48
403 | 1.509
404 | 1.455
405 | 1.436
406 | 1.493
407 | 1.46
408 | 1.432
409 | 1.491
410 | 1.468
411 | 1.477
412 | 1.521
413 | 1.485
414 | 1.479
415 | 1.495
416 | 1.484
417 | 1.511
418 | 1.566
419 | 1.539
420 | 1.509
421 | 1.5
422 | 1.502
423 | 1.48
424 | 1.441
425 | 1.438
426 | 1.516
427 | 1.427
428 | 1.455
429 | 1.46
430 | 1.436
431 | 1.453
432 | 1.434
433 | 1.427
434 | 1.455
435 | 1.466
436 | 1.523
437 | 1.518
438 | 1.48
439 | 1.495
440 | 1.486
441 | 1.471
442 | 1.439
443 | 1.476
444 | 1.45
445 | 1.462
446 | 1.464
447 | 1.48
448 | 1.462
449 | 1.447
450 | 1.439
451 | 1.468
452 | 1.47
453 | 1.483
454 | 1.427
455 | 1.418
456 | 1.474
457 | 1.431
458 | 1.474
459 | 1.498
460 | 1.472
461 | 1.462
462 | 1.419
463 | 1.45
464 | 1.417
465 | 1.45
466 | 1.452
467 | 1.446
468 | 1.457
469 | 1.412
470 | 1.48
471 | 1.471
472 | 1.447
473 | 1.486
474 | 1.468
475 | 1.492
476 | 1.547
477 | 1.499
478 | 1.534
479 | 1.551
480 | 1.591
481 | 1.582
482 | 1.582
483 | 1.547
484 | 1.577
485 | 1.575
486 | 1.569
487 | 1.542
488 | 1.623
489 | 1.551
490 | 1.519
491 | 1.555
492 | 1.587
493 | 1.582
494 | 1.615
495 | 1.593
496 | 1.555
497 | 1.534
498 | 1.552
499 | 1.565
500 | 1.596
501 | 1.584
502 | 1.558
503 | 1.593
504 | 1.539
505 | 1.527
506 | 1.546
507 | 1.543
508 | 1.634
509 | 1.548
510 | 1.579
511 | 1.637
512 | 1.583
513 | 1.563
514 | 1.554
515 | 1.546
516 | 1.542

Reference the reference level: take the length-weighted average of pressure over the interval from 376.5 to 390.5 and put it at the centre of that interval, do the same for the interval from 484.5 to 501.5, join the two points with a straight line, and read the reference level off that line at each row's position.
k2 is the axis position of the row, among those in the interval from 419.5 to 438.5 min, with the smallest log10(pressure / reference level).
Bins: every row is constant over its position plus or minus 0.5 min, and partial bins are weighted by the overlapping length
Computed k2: 433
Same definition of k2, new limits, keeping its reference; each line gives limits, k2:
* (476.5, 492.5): 477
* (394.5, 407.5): 405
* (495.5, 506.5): 505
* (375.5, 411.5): 408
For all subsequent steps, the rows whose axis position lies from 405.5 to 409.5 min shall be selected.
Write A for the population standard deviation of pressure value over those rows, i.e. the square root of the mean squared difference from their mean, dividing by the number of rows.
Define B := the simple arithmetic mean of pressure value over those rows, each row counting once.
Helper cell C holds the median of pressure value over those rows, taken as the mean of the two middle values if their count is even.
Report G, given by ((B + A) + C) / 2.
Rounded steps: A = 0.0250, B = 1.47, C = 1.48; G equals 1.48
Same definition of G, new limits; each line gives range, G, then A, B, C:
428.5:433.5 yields 1.45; 0.0124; 1.44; 1.44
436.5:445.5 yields 1.49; 0.0224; 1.48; 1.48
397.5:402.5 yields 1.49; 0.0253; 1.48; 1.48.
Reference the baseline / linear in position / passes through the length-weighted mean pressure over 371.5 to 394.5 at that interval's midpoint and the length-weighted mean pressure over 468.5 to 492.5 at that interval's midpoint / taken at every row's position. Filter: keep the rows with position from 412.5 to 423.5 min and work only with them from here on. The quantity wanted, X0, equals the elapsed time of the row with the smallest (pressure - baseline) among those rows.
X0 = 423 min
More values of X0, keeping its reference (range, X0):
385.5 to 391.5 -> 391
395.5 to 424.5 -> 408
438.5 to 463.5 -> 462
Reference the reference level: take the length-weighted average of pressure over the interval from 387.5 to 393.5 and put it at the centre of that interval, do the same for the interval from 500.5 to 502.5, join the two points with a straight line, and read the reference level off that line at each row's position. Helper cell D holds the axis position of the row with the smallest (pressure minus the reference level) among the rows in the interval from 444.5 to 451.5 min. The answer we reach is 450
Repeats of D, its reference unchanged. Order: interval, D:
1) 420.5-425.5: 425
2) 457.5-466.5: 464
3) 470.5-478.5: 472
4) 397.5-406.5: 405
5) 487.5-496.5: 490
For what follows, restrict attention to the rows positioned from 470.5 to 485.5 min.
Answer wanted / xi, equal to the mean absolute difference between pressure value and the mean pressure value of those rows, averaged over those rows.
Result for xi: 0.042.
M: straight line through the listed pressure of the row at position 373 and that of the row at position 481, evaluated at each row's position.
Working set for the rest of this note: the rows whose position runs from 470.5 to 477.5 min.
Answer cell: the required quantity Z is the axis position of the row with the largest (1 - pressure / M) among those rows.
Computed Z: 472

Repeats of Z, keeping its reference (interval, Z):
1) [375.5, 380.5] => 379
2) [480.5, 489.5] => 487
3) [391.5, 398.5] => 398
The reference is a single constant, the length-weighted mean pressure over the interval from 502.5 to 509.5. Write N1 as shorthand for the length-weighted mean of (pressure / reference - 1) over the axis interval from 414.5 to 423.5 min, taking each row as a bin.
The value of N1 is -0.033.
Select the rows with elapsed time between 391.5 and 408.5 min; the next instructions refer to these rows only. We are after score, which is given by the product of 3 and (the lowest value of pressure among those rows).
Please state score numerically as 4.30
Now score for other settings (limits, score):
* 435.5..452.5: 4.32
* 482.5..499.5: 4.56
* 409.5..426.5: 4.31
